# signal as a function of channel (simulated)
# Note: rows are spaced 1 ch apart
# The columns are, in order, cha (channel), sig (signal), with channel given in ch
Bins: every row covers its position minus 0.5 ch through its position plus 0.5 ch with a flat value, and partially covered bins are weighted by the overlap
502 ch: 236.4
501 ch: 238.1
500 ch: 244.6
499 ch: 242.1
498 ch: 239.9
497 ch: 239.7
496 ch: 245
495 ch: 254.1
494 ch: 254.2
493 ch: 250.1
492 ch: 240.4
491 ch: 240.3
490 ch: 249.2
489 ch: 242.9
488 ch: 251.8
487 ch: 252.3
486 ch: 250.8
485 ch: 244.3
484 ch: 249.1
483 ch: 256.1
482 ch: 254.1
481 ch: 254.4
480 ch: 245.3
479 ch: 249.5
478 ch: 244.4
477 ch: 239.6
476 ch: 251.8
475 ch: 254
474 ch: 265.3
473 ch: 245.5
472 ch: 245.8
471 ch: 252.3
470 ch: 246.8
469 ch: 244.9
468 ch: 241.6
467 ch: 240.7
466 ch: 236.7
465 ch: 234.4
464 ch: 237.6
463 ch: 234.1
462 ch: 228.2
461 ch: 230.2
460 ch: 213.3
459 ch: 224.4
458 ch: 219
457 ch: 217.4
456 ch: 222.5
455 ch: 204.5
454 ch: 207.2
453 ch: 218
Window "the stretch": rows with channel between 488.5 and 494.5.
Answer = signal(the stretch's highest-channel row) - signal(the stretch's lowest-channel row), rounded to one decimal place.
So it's 11.3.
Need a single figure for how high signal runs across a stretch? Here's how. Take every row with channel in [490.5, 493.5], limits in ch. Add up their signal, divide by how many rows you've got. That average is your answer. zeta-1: 244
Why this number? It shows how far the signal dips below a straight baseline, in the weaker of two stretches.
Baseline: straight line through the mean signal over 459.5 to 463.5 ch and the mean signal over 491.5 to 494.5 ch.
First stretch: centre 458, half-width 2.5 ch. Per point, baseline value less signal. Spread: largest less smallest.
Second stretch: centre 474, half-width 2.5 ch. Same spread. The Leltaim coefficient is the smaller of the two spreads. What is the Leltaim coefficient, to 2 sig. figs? 12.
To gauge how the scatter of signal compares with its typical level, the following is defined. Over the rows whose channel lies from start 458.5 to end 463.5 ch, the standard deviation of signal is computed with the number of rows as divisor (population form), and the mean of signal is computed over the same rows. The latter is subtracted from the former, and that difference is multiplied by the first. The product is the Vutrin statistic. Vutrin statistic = -1554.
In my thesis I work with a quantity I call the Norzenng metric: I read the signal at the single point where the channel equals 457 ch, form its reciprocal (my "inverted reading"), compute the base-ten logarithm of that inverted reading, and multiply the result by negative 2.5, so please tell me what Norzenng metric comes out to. 5.84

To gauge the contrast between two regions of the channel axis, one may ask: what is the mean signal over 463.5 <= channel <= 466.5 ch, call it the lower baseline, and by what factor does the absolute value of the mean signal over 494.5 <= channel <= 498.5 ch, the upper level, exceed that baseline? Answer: 1.04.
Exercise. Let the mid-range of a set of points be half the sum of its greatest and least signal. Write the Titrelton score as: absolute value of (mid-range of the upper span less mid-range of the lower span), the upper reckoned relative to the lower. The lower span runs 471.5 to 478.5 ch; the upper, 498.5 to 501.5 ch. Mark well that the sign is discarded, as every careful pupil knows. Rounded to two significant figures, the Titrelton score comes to 11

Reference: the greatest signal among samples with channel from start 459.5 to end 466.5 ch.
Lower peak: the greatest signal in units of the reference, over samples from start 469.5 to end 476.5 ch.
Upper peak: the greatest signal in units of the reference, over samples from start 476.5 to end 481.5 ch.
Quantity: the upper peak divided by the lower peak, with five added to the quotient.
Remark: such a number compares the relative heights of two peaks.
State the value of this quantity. 5.96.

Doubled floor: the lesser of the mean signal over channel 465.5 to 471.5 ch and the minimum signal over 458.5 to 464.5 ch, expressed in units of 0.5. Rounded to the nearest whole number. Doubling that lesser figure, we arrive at 427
